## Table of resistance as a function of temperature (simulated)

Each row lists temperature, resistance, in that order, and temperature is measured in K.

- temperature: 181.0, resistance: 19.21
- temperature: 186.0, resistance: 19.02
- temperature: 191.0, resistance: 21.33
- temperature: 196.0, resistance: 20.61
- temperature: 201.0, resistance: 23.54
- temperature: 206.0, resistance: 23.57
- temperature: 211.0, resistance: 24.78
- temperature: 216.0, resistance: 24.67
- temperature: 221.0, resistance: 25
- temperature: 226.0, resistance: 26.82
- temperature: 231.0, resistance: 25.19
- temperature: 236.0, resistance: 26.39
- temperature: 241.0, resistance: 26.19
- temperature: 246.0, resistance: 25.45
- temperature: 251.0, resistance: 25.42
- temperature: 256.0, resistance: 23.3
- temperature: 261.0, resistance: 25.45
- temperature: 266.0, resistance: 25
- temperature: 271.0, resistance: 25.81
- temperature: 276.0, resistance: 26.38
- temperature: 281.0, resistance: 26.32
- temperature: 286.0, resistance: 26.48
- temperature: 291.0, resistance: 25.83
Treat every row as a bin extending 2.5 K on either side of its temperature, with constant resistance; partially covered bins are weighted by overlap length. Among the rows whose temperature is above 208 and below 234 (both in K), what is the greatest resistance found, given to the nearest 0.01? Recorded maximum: 26.82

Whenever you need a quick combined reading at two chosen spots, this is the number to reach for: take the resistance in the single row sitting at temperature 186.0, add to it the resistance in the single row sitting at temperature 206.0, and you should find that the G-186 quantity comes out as 42.6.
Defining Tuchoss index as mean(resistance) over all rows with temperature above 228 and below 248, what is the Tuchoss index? 25.8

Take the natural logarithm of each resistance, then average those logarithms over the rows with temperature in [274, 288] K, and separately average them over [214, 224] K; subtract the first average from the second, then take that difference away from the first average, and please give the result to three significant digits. 3.33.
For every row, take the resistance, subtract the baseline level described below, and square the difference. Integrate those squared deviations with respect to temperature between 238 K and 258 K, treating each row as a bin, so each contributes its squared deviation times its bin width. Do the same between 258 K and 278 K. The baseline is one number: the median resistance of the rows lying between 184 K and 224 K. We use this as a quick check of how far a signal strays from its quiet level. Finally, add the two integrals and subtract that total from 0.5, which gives -164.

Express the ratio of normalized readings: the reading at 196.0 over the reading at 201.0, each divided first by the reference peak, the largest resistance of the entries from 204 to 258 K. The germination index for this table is 0.88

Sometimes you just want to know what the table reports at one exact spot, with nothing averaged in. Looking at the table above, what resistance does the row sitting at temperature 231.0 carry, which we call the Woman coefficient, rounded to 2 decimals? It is 25.19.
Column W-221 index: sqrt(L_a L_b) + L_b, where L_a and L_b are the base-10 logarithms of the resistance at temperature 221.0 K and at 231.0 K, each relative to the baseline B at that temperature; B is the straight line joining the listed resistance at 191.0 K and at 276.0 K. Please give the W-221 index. 0.06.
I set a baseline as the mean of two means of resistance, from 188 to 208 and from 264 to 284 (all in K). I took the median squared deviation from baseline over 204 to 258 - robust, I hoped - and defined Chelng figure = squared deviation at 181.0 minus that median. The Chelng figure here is 22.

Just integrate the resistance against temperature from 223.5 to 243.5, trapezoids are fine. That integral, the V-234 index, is 523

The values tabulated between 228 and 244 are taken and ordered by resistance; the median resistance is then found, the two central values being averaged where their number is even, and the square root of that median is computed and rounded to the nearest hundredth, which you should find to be 5.12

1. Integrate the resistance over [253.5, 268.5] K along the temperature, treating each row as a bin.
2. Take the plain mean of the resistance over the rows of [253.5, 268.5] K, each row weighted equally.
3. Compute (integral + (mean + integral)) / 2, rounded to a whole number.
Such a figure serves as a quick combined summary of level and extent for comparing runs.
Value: 381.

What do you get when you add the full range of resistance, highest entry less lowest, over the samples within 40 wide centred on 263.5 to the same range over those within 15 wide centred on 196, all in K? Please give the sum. 6.0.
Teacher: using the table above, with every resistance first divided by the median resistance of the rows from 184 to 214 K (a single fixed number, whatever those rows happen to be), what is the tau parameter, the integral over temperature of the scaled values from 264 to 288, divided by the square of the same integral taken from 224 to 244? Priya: 0.05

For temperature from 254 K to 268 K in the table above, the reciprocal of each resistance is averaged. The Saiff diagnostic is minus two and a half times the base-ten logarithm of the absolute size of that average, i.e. 3.48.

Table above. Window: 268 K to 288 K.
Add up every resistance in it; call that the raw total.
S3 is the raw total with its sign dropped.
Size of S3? 105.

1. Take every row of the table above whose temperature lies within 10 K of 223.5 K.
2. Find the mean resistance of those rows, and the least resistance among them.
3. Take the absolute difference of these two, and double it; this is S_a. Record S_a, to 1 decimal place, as 1.5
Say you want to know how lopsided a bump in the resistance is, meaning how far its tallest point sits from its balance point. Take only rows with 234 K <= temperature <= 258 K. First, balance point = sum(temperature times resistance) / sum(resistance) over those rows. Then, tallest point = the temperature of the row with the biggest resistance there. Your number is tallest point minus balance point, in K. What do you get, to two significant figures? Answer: -9.7 K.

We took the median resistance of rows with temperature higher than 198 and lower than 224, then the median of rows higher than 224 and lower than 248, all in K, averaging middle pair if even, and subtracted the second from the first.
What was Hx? -1.5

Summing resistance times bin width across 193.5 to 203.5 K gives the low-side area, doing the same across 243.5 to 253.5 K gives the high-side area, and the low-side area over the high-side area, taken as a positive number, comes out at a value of 0.87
